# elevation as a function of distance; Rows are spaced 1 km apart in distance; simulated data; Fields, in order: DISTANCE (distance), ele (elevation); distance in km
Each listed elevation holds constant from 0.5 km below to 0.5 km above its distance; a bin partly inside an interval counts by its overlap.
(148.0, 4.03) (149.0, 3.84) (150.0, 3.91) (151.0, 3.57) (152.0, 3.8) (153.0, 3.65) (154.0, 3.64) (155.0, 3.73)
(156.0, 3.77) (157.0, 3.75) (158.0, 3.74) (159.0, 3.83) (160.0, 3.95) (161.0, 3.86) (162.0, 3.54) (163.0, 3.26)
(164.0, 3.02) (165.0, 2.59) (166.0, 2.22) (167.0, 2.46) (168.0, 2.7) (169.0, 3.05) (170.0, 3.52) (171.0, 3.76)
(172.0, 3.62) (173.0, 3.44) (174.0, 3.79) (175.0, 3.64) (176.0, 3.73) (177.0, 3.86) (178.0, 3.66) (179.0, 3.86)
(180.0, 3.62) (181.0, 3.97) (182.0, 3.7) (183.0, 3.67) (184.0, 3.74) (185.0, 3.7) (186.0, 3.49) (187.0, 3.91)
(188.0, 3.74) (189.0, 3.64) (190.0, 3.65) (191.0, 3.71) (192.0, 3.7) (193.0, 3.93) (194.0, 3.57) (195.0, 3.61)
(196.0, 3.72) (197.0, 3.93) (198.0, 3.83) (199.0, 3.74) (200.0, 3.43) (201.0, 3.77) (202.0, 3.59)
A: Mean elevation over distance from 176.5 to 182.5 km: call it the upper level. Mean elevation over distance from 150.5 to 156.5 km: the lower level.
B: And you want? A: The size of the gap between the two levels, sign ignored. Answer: 0.085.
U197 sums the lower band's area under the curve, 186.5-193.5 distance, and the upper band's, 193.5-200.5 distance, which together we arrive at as 52.1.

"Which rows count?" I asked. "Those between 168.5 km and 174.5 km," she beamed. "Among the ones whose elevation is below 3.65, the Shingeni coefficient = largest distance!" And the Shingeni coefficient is 173.0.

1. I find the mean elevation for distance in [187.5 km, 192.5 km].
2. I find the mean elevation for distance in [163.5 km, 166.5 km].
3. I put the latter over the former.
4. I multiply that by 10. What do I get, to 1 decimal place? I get 7.1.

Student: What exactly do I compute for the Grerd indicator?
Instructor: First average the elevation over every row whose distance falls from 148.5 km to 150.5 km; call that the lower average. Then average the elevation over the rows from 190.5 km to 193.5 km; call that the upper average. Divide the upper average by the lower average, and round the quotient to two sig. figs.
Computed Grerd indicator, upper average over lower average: 0.98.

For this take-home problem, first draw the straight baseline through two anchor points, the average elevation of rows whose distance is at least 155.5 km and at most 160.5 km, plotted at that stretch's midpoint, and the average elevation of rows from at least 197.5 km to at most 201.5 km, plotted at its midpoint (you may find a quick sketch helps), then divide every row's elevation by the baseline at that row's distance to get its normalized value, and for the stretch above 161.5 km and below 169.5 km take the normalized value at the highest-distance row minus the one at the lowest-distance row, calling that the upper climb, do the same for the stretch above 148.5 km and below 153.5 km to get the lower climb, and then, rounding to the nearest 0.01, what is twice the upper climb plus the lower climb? -0.30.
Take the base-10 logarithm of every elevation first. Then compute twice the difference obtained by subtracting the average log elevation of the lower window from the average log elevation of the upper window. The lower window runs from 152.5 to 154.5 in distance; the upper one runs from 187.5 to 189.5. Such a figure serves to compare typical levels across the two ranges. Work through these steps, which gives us 0.011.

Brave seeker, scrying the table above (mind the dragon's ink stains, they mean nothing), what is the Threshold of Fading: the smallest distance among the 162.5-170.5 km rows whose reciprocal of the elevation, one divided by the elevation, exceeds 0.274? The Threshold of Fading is 163.0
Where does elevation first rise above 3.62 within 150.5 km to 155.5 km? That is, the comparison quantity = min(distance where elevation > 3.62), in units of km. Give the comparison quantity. 152.0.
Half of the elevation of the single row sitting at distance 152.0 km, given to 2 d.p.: 1.90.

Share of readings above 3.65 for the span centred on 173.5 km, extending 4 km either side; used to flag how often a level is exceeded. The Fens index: 0.5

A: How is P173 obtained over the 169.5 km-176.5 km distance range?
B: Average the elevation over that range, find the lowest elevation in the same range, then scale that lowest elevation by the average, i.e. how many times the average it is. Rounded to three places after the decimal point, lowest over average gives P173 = 0.944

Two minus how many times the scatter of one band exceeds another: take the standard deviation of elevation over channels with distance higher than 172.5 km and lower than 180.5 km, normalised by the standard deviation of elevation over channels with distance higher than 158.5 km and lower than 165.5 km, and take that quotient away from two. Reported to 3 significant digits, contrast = 1.72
